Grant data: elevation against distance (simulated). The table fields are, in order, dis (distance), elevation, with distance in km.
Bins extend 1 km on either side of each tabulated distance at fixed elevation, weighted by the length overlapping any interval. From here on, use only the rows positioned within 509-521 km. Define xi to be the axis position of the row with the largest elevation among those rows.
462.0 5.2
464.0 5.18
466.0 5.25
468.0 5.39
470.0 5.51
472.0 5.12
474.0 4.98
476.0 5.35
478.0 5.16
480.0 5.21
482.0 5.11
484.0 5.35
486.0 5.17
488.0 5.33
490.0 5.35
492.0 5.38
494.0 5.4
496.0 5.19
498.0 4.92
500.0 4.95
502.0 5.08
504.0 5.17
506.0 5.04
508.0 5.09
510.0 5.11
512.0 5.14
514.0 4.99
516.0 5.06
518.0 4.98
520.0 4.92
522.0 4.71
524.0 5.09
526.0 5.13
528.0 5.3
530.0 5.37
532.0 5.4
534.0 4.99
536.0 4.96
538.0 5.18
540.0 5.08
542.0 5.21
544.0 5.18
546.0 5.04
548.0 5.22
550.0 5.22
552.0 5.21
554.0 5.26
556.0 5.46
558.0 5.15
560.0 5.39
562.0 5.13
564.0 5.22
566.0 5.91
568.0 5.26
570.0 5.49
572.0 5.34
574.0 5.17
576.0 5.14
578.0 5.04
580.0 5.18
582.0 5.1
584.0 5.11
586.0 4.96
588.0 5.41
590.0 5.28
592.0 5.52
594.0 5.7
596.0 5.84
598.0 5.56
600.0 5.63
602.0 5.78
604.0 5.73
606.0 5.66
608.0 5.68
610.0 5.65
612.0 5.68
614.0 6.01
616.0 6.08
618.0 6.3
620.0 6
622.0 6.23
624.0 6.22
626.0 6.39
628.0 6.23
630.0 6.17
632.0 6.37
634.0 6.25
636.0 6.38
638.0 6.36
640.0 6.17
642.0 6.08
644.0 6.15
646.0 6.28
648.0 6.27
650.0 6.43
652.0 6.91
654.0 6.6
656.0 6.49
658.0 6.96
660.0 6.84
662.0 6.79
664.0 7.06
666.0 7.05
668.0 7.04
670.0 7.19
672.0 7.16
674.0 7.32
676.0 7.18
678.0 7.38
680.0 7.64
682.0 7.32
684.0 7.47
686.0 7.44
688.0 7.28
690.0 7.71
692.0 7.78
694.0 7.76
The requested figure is 512.0 km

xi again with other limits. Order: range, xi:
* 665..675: 674.0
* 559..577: 566.0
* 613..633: 626.0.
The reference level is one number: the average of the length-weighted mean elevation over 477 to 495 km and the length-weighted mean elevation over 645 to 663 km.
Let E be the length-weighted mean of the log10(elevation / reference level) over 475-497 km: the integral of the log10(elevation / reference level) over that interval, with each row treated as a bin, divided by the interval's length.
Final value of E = -0.052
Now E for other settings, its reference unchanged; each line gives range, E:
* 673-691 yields 0.096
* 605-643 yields 0.011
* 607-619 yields -0.004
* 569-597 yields -0.050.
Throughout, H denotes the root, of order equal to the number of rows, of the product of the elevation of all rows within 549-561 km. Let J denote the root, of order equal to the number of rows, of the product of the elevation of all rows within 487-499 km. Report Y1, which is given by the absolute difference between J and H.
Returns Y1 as 0.0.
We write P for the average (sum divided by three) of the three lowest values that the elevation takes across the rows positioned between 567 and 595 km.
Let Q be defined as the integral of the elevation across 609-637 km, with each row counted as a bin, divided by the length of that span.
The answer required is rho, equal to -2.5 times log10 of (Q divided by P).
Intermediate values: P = 5.03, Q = 6.14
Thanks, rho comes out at -0.22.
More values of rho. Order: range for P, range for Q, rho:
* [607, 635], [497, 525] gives 0.13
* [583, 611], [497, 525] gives 0.02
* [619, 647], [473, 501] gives 0.17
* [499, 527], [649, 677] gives -0.39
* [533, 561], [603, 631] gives -0.20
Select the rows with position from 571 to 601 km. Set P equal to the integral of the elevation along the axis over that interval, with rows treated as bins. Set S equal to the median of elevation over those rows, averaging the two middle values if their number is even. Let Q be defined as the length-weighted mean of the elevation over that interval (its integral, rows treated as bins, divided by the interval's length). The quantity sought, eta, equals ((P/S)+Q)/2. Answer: 18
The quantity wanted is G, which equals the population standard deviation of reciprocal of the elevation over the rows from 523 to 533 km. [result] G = 0.0046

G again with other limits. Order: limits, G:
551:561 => 0.0041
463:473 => 0.0050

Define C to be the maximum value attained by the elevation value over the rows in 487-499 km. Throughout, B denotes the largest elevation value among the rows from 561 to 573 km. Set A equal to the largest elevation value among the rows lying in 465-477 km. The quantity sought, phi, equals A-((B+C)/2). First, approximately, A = 5.51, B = 5.91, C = 5.4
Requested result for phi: -0.1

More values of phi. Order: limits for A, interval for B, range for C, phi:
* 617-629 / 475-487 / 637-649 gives 0.5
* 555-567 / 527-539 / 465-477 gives 0.5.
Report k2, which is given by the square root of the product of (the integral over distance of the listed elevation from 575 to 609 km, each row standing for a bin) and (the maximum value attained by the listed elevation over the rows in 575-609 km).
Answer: 32.8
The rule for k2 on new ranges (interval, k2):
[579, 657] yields 56.6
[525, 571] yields 37.8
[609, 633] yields 30.6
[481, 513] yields 29.9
